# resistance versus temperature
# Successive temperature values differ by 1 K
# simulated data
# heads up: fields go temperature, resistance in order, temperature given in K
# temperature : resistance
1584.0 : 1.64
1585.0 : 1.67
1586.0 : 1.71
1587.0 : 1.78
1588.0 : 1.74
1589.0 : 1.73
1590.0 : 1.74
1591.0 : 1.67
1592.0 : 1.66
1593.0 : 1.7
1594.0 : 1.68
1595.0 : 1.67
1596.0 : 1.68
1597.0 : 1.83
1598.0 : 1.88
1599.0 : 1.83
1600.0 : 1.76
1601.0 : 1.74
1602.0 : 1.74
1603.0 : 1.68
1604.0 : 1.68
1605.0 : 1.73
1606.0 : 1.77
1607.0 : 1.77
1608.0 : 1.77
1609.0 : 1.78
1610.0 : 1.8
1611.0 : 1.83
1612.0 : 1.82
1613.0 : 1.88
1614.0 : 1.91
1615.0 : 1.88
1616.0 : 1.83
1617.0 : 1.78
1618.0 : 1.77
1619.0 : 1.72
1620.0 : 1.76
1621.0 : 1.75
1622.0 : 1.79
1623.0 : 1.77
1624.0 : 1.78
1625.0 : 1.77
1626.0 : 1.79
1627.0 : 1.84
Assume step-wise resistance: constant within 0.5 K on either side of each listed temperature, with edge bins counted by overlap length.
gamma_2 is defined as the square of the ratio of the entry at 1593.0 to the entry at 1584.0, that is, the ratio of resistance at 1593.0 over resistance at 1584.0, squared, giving 1.07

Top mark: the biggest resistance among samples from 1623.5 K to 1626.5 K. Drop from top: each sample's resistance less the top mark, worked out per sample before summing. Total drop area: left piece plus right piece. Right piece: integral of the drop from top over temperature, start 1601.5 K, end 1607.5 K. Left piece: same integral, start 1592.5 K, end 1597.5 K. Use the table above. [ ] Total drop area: -0.76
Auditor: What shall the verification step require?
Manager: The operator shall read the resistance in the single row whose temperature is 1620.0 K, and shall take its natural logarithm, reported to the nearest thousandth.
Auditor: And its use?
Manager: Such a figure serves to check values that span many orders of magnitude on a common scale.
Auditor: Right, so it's 0.565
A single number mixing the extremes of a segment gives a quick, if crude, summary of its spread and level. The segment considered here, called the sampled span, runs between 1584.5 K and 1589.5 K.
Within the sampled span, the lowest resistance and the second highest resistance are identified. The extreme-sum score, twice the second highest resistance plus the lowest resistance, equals 5.15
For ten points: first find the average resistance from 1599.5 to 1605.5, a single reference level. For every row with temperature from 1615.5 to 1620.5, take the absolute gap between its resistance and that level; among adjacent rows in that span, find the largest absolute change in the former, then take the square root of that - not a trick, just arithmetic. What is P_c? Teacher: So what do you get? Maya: 0.224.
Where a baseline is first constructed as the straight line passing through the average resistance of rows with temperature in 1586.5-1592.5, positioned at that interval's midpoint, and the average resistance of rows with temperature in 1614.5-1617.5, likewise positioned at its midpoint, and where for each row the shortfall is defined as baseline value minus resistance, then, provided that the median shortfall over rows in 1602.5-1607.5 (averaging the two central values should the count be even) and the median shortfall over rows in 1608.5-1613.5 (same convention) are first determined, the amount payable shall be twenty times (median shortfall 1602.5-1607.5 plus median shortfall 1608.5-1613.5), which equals 1.0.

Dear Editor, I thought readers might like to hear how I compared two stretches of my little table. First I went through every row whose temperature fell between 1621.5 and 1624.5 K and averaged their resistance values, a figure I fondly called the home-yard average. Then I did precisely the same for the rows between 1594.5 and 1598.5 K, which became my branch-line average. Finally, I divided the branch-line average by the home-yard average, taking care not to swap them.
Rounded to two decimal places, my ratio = 0.99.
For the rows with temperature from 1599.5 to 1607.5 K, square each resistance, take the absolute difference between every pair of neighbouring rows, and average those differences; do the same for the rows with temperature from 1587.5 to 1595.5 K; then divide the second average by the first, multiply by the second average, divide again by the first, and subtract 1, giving 0.0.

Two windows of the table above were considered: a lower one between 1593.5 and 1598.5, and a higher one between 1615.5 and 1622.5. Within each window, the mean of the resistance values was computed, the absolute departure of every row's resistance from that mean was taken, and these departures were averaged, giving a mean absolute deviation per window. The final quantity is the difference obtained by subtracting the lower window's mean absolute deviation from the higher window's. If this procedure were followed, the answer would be -0.061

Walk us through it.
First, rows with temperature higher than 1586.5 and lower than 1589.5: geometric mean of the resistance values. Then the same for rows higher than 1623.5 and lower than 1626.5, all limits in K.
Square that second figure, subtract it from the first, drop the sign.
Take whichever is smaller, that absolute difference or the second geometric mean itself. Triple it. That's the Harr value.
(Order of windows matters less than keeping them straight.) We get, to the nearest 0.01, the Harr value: 4.26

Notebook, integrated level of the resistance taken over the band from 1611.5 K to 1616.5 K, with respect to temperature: 9.32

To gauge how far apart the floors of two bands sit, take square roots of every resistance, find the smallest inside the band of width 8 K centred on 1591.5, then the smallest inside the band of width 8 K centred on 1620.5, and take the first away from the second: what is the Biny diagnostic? 0.023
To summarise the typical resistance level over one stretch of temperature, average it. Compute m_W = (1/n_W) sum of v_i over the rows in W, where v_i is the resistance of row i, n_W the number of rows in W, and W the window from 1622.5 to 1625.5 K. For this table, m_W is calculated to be 1.77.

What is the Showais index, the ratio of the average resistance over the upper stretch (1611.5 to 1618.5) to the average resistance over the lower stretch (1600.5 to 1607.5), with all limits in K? 1.06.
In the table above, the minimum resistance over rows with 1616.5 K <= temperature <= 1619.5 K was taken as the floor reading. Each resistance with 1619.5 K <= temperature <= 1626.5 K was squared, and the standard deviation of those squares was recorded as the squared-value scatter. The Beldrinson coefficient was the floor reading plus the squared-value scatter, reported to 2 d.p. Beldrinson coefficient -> 1.77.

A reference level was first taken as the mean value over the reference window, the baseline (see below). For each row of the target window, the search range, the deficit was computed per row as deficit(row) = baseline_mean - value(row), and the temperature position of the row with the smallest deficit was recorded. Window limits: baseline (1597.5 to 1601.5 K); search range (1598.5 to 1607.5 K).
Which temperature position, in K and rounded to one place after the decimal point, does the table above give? 1599.0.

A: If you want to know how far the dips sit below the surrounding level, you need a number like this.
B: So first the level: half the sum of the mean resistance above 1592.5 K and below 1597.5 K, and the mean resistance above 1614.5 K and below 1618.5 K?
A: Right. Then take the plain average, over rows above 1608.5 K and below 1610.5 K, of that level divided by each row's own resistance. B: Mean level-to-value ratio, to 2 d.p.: 0.99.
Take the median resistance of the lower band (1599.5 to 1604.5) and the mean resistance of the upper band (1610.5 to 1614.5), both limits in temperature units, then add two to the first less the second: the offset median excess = 1.88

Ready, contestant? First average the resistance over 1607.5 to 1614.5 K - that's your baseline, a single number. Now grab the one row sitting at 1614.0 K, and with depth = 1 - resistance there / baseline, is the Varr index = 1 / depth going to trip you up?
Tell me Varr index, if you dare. -22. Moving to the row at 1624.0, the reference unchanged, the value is 39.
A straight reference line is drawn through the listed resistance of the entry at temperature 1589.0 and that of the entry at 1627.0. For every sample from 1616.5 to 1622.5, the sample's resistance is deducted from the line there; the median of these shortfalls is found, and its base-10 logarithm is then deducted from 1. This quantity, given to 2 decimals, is 2.29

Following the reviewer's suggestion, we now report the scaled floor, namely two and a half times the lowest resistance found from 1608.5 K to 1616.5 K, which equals 4.45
